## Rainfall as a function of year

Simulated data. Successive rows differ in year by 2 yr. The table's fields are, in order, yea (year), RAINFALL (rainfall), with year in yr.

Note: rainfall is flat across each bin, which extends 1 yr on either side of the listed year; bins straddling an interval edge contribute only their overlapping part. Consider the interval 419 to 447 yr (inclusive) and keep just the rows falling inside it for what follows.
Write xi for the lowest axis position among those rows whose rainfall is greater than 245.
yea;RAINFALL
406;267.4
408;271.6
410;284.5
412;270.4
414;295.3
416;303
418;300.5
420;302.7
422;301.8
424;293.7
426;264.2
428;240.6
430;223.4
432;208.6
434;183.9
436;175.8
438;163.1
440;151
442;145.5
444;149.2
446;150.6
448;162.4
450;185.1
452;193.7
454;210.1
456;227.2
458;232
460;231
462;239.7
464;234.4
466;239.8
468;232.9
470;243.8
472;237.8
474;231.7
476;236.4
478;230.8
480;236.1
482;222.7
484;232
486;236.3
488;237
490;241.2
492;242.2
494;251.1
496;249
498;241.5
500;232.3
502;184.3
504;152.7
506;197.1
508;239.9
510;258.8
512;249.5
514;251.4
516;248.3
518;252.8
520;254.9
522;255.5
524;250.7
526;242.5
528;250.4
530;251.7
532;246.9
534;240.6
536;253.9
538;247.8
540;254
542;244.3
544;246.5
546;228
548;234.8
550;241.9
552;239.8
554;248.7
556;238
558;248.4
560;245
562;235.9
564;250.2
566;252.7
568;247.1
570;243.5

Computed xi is 420 yr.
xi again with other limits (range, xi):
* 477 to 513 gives 494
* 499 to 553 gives 510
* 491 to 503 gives 494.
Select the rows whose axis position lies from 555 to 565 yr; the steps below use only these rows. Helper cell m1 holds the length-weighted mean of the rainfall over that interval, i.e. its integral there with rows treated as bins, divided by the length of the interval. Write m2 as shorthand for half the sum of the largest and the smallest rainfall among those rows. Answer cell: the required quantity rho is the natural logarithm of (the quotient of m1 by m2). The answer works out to 0.002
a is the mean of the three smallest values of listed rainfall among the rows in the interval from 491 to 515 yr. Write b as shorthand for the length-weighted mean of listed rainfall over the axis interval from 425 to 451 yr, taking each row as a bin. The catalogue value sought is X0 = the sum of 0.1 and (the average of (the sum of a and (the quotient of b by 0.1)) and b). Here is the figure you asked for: 1106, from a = 178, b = 185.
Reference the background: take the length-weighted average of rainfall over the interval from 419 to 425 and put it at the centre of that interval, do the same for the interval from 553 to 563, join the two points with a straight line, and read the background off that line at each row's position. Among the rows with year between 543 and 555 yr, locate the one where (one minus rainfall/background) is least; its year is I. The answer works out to 554 yr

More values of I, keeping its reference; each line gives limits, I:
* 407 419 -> 416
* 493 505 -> 494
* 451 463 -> 462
